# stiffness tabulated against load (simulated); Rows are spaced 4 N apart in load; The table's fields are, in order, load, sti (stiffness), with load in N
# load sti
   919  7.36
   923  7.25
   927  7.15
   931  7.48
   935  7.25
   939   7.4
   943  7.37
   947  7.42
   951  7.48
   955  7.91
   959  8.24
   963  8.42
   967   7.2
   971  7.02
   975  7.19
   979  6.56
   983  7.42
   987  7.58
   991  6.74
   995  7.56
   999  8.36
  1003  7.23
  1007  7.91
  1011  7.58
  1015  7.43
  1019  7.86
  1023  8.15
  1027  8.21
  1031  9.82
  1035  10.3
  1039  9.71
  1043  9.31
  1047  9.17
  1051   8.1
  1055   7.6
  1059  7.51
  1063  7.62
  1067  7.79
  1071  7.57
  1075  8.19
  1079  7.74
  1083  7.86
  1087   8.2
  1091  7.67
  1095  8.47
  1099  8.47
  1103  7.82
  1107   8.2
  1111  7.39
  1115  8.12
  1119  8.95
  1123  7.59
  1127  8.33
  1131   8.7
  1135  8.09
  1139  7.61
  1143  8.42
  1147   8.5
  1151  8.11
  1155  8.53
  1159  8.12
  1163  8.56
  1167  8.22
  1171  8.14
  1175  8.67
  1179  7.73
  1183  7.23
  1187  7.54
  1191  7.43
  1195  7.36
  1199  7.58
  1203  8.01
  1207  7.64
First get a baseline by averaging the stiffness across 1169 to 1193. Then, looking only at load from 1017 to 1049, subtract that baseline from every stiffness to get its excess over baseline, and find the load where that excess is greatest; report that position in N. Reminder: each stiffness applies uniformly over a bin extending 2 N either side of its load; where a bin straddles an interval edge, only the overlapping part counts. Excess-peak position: 1035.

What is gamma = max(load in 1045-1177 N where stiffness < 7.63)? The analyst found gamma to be 1139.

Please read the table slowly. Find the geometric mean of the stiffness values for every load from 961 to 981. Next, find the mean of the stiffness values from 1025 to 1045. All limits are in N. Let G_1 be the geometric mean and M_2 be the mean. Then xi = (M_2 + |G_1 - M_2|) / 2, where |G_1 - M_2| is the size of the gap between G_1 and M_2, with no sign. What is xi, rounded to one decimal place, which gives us 5.8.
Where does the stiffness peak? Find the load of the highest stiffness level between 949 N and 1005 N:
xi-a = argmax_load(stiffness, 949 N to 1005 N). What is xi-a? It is 963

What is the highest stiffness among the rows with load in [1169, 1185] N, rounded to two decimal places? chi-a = 8.67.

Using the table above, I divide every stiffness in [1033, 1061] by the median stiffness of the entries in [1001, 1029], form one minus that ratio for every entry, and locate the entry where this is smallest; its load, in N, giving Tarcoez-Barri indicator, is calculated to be 1035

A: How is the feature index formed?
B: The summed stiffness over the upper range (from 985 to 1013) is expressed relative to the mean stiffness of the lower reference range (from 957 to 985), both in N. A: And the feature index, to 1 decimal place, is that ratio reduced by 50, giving -42.9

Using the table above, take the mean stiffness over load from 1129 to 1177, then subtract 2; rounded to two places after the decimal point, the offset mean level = 6.31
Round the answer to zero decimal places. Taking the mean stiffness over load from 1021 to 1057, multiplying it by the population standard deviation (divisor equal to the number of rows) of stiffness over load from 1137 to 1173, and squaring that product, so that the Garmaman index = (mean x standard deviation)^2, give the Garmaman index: 6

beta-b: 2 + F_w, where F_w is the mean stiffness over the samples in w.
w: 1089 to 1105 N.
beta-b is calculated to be 10.1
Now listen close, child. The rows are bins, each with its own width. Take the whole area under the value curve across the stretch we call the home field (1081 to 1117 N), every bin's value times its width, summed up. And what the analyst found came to 289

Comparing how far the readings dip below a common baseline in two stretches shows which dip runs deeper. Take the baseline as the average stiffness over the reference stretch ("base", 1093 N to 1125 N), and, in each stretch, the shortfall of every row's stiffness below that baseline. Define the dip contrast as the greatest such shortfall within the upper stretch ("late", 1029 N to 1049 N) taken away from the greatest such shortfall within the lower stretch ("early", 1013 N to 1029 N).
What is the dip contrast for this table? 1.7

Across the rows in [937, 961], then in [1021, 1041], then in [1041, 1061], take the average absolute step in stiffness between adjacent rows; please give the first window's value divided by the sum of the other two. 0.2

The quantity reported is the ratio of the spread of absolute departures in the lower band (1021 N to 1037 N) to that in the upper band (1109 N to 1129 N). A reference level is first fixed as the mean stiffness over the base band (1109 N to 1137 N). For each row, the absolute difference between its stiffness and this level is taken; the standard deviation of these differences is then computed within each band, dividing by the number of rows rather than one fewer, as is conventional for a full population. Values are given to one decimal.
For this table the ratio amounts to 3.1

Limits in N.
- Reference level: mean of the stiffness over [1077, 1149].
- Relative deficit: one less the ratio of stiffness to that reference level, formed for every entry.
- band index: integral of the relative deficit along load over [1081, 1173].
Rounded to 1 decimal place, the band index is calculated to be -0.7 N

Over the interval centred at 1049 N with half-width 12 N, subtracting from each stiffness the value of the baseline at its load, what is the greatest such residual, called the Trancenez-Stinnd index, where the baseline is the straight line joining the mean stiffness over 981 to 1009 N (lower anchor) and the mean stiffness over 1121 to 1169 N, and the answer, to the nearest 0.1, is 2.0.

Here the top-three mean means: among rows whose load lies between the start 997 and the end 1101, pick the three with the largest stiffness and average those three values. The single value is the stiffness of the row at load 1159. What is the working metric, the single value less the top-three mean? -1.82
